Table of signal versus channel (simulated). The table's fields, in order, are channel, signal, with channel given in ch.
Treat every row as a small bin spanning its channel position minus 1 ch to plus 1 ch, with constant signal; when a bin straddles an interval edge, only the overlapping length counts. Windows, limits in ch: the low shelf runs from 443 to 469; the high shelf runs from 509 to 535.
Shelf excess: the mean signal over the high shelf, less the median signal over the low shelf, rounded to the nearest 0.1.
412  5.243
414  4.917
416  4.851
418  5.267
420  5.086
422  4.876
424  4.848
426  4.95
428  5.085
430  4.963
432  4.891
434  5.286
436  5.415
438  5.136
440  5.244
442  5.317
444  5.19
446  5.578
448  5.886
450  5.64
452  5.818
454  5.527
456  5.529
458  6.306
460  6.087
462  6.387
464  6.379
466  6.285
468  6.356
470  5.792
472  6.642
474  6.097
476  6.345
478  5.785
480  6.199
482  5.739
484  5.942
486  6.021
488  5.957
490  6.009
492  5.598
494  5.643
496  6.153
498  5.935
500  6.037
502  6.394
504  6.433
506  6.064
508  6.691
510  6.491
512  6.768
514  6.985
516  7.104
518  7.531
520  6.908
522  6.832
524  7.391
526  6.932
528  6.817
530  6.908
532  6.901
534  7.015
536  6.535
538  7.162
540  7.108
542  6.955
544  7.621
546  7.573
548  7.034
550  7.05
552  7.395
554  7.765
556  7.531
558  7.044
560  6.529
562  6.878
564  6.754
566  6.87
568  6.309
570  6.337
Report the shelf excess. 1.1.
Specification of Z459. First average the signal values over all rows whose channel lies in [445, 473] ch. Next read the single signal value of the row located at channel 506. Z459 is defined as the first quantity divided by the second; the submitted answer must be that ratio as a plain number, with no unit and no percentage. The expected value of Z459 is 0.99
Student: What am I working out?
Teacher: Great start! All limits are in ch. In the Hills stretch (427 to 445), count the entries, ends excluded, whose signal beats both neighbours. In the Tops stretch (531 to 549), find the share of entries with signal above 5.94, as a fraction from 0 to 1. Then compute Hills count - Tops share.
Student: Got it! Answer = 1.0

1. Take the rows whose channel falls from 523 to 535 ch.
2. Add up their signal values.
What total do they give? 42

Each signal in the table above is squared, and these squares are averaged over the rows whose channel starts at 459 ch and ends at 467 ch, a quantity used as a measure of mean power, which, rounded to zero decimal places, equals 40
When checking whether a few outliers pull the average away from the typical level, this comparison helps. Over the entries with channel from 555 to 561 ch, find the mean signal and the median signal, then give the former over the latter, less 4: -3.00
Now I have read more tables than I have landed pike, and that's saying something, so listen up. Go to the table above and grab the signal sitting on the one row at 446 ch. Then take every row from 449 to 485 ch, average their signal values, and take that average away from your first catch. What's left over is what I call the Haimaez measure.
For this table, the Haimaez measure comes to -0.47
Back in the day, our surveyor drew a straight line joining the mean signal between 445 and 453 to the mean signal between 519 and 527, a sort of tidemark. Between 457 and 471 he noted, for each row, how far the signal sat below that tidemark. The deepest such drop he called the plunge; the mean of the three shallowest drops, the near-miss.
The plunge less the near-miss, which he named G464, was 0.72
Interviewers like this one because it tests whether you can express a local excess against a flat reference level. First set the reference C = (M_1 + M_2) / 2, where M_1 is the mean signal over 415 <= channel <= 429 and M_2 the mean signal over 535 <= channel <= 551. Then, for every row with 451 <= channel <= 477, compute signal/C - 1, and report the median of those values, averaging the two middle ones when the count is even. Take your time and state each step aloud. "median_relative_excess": 0.037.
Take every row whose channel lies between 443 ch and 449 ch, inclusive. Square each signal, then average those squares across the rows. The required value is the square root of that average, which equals 5.6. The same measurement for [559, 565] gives 6.7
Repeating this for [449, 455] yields 5.7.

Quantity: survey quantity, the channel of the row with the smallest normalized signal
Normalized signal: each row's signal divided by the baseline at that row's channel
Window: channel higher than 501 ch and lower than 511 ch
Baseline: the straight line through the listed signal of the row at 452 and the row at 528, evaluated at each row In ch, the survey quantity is 506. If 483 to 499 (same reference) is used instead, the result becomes 492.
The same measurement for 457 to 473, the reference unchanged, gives 470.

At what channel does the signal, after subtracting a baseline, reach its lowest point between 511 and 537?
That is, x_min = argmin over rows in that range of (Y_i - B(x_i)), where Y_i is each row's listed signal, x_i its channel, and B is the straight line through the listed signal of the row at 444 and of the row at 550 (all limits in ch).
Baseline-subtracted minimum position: 536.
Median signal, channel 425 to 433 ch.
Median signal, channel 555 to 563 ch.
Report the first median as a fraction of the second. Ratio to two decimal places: 0.71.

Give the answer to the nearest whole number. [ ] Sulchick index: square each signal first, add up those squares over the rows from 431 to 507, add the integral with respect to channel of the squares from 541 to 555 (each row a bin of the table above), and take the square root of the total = 46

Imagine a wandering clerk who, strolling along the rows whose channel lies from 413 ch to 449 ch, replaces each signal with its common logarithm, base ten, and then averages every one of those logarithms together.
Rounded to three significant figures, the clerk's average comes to 0.712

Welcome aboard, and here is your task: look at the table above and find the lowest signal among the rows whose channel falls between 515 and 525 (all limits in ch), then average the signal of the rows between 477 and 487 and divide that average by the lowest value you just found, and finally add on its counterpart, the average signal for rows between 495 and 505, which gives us 7.06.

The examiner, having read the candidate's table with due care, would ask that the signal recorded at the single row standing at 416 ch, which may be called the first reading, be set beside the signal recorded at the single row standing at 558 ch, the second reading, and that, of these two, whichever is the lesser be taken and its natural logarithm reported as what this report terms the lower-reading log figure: 1.58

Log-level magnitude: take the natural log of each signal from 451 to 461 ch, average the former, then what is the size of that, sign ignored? 1.77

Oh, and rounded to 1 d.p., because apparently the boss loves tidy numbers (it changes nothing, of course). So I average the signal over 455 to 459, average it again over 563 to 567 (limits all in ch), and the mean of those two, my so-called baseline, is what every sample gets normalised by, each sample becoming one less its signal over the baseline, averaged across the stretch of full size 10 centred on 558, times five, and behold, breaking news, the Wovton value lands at -0.6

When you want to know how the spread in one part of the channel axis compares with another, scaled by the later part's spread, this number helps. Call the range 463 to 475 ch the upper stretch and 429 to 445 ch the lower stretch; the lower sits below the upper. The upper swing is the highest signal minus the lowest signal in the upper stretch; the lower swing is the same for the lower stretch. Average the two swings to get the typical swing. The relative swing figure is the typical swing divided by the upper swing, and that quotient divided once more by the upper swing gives 1.0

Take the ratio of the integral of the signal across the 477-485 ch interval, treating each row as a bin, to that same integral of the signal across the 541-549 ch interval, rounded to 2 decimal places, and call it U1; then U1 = 0.81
